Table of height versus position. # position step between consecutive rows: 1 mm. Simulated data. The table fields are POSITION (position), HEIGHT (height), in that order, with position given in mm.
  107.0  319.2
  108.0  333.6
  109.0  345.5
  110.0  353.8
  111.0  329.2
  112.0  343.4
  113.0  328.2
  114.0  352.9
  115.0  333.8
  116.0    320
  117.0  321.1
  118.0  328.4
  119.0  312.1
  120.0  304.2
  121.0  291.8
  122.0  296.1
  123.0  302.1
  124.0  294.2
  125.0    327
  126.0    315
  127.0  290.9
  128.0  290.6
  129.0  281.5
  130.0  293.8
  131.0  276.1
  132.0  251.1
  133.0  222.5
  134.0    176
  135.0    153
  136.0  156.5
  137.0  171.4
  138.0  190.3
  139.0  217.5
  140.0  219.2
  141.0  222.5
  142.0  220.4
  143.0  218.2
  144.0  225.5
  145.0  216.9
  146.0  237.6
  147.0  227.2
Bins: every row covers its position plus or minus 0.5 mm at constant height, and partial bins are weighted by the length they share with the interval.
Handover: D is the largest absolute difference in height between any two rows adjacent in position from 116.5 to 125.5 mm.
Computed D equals 33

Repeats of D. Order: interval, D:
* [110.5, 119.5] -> 25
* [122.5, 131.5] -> 33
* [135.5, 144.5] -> 27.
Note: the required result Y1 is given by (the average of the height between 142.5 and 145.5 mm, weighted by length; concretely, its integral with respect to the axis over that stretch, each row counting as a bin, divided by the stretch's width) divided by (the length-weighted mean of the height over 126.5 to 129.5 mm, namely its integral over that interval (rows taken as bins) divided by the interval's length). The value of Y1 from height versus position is 0.77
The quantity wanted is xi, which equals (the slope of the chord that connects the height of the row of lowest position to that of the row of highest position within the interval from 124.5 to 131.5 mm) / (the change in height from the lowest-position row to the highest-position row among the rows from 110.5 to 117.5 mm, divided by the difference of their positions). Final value 6.3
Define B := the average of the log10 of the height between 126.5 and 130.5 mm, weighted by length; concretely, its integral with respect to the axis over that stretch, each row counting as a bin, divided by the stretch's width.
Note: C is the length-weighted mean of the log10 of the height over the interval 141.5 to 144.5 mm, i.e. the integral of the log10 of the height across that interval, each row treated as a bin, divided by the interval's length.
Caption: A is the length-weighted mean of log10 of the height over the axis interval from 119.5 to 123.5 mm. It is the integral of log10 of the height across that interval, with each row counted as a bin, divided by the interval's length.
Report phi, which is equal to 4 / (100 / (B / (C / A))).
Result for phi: 0.104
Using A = 2.47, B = 2.46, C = 2.35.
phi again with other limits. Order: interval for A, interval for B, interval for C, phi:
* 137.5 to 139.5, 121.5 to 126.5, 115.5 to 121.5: 0.092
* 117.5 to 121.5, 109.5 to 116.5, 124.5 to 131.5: 0.102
